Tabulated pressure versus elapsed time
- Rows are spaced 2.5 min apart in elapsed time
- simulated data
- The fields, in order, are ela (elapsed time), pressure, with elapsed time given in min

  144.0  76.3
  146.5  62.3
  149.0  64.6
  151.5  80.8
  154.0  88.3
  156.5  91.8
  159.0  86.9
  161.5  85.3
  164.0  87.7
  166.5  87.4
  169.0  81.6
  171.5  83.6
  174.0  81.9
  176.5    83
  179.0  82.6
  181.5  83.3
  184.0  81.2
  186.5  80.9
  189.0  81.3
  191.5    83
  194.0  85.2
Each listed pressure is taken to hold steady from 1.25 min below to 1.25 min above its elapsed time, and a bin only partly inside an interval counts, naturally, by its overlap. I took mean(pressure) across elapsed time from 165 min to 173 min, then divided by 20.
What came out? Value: 4.21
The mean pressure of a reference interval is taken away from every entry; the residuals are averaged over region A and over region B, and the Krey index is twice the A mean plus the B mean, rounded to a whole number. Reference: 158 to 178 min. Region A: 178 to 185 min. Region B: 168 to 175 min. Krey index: -7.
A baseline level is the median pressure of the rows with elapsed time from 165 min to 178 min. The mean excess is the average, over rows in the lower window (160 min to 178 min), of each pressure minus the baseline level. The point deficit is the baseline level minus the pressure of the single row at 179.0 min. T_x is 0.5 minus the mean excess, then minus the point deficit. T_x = -1.3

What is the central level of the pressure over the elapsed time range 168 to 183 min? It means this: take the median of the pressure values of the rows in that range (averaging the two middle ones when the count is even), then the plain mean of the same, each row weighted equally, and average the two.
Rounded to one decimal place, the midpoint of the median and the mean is 82.7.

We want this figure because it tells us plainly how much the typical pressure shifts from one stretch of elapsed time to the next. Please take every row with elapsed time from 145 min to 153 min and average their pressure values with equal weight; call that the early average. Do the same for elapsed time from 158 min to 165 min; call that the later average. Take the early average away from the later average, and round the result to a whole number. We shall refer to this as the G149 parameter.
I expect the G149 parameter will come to 17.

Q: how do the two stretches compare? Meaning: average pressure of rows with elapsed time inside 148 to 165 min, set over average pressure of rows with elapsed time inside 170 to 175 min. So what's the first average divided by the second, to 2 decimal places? 1.01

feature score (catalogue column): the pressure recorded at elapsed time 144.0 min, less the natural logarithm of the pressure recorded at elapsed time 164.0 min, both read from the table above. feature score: 71.8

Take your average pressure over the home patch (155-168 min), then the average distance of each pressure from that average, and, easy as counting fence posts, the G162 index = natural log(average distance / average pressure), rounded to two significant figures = -4.0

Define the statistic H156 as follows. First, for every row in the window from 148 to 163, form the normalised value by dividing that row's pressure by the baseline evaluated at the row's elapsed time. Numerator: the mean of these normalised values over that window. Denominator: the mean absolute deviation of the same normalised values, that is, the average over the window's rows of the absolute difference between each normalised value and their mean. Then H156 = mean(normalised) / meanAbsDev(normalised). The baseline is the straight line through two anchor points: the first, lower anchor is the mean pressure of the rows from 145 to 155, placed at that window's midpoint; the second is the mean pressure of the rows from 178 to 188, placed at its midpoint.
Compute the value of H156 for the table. 14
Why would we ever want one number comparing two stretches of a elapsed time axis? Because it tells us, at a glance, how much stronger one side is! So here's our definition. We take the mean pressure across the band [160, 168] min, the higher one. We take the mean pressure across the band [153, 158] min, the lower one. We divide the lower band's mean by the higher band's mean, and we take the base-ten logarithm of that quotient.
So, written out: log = 0.02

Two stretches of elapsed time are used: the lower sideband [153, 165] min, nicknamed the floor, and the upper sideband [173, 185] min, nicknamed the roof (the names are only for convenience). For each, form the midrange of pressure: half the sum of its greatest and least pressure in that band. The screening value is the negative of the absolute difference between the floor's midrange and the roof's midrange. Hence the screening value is -6.3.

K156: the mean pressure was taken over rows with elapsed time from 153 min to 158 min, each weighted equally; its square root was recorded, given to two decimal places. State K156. 9.49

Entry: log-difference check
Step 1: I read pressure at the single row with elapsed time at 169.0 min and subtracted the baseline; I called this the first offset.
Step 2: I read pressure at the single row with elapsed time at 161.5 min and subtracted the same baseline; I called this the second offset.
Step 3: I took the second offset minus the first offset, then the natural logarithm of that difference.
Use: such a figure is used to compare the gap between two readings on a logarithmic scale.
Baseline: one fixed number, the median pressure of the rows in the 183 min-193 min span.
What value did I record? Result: 1.31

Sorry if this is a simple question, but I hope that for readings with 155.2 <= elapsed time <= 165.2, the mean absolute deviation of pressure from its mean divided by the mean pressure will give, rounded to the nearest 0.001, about 0.022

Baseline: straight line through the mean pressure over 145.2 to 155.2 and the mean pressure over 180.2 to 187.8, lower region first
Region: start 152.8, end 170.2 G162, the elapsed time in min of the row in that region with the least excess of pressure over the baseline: 169.0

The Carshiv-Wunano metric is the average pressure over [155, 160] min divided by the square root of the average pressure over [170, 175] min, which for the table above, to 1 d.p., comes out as 9.8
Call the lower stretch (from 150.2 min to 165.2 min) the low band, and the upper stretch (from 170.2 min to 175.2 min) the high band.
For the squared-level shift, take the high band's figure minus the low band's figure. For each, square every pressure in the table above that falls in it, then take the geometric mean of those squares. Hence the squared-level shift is -676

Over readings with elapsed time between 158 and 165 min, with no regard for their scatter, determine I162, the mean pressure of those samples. 86.6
